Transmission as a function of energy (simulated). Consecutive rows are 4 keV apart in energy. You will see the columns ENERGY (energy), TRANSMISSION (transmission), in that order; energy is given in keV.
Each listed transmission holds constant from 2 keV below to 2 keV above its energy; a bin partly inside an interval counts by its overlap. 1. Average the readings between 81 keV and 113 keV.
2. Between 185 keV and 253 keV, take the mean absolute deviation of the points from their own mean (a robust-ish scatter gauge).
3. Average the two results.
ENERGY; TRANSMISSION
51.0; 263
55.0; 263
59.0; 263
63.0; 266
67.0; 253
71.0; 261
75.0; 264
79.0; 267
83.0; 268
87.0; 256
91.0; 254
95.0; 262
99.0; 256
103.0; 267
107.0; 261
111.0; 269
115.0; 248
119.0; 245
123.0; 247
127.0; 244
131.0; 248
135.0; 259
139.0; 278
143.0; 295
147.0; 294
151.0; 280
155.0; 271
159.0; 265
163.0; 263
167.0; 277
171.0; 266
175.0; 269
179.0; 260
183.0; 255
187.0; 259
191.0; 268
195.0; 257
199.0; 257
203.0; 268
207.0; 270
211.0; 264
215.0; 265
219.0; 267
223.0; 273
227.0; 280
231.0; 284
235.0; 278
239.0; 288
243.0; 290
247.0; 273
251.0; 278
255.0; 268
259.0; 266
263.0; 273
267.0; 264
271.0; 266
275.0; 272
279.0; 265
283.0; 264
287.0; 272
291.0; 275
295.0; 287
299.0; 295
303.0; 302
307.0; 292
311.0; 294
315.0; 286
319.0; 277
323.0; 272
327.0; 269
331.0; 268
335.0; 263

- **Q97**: 135.0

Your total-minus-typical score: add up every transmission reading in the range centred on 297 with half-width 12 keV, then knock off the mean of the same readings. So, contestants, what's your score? 1436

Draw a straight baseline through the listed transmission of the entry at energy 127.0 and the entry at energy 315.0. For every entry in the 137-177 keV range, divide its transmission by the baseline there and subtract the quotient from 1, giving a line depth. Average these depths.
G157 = -0.10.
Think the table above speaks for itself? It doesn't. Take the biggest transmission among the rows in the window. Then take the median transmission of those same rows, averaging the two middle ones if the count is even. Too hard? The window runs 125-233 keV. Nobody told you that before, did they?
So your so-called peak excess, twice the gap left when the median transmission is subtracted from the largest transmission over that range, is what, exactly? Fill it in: 56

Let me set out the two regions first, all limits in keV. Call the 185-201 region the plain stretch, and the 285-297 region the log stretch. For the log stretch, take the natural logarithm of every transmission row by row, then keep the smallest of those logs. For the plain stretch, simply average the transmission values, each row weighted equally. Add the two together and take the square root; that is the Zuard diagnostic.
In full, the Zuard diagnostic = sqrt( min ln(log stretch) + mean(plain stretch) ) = 16.3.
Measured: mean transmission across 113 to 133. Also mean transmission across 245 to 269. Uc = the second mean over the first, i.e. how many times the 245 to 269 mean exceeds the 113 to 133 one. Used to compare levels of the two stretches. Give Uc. 1.10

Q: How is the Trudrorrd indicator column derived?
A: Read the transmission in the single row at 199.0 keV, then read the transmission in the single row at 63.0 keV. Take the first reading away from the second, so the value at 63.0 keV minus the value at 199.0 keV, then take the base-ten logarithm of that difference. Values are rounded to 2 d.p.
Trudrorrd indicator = 0.95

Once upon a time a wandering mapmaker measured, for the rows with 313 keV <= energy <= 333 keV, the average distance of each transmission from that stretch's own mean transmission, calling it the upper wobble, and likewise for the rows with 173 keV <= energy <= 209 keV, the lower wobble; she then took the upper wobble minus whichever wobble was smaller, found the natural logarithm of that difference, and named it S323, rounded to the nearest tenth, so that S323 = -1.7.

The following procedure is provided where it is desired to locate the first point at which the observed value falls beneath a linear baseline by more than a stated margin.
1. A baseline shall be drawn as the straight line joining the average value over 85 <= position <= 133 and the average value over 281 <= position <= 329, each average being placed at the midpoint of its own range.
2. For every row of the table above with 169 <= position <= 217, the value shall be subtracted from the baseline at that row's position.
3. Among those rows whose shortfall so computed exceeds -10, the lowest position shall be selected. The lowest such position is 171.0 keV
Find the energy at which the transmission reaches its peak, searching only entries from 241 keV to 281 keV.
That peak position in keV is 243.0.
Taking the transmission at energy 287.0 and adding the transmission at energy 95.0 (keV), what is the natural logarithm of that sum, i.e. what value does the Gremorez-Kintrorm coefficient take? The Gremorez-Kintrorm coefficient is 6.28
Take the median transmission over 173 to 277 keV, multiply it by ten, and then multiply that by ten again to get 26800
